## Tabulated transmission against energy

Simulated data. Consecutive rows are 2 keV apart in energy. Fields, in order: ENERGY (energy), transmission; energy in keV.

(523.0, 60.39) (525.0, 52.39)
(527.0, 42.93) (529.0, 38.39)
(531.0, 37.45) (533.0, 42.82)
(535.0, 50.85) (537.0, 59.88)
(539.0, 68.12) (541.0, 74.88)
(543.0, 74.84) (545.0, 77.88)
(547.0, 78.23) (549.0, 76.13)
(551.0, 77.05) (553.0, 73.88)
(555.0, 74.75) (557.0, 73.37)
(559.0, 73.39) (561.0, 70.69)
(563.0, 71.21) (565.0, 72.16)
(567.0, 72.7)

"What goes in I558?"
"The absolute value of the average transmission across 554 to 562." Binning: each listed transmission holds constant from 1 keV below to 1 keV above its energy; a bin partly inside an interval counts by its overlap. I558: 73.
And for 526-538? 45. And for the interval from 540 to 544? 75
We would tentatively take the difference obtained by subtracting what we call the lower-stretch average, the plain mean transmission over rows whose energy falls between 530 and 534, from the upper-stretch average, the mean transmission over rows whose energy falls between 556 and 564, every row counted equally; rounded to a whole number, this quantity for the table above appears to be 32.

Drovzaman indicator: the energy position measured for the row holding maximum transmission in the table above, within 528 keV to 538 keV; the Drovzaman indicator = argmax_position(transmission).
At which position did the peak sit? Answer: 537.0 keV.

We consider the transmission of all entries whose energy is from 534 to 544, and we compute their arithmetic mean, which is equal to 65.7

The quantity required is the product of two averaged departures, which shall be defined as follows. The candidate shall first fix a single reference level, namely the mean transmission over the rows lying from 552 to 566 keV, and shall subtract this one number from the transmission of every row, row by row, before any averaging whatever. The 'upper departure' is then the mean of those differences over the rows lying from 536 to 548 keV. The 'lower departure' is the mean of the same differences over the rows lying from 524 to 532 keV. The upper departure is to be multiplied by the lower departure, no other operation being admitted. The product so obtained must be 14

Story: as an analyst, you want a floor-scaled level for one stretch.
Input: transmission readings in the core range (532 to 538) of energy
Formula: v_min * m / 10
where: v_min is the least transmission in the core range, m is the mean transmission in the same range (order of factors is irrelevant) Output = 219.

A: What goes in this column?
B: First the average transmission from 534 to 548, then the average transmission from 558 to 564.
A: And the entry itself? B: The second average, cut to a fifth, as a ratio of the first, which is 0.21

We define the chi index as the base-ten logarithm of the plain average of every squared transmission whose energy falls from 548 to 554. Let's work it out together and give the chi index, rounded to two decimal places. 3.76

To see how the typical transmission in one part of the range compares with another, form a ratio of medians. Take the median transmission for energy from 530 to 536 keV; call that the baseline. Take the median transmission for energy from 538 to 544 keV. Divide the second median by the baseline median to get 1.75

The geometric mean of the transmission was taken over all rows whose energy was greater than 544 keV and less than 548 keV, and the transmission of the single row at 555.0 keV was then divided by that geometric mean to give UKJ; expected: 0.96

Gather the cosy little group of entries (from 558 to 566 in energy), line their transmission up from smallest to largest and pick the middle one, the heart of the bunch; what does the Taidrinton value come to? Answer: 71.7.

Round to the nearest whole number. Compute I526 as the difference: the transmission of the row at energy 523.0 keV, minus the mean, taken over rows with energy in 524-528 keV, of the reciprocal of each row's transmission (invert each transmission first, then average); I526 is 60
